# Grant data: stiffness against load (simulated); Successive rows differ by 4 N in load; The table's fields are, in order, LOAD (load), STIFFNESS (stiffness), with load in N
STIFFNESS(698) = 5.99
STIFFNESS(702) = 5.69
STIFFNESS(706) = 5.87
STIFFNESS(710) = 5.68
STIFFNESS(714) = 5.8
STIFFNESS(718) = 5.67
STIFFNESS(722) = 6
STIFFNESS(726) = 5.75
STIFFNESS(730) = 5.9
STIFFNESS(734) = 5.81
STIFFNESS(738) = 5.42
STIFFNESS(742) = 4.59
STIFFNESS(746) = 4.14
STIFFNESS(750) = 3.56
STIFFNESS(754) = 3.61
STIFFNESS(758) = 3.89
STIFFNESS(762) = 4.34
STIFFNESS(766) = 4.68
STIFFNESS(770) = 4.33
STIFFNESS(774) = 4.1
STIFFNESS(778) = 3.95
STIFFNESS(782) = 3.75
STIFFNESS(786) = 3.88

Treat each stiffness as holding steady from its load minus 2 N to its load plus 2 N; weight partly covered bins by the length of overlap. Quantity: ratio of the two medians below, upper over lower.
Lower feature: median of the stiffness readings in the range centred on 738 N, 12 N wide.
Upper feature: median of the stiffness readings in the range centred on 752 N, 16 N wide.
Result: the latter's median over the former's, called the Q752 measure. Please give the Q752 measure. 0.69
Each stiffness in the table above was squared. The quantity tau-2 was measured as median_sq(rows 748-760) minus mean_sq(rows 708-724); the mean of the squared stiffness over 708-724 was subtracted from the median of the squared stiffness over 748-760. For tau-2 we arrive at -20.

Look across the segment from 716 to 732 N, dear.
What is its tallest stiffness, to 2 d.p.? 6.00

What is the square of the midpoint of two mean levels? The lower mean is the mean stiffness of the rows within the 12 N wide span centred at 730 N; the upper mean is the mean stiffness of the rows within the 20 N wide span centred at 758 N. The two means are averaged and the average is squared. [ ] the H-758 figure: 24.2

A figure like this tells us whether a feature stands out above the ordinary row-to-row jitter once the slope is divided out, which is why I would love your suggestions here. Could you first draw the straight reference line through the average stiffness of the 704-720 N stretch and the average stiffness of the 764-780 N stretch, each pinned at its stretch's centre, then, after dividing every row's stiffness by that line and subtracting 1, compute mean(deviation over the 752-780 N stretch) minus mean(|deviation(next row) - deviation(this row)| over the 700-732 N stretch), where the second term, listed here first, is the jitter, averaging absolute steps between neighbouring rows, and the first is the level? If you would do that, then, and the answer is -0.099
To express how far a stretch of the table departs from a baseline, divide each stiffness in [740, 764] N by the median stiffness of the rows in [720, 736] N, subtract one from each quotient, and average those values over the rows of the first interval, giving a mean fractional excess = -0.31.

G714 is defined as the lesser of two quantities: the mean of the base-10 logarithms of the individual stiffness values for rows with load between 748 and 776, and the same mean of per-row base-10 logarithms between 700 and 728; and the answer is 0.608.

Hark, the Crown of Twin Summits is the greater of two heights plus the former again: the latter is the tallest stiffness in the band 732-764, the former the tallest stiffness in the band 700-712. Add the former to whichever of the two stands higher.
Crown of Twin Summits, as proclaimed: 11.7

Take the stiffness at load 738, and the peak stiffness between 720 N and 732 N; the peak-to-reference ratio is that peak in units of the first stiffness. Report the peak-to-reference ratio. 1.11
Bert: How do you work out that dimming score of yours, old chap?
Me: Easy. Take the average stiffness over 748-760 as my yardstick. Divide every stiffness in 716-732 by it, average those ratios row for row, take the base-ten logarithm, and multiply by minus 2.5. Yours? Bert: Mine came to -0.50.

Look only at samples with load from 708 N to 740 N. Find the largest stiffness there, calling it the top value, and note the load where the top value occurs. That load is 722 N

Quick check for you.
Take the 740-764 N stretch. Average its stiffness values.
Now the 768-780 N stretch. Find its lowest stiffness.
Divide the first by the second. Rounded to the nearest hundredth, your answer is 1.02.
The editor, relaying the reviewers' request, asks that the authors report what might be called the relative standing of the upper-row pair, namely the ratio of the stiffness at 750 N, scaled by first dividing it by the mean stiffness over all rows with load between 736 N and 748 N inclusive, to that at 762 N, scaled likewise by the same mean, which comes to 0.82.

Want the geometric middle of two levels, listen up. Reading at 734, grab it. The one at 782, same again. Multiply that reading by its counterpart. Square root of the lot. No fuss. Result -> 4.7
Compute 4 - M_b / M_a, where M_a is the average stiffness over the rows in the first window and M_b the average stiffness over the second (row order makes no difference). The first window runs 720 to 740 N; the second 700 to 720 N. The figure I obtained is 3.01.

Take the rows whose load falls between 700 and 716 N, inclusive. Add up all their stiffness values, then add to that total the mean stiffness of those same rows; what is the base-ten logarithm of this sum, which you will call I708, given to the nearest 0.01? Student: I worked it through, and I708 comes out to 1.46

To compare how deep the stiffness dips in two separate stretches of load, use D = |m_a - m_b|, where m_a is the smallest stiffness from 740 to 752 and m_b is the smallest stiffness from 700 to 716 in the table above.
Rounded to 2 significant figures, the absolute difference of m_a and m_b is 2.1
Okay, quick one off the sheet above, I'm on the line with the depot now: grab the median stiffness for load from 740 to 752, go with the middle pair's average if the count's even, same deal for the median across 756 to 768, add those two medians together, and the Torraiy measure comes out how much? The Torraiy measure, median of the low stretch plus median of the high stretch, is 8.5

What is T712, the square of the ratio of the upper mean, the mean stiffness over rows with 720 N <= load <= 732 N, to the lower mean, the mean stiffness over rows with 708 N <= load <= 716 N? 1.05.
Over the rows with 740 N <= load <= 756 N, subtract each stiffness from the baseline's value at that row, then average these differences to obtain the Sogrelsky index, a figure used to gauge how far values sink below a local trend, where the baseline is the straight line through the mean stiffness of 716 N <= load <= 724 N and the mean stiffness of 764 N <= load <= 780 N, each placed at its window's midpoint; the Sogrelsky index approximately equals 1.0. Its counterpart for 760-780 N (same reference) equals 0.0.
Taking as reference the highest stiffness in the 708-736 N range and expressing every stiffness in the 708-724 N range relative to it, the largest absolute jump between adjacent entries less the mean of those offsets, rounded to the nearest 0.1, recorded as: 0.5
